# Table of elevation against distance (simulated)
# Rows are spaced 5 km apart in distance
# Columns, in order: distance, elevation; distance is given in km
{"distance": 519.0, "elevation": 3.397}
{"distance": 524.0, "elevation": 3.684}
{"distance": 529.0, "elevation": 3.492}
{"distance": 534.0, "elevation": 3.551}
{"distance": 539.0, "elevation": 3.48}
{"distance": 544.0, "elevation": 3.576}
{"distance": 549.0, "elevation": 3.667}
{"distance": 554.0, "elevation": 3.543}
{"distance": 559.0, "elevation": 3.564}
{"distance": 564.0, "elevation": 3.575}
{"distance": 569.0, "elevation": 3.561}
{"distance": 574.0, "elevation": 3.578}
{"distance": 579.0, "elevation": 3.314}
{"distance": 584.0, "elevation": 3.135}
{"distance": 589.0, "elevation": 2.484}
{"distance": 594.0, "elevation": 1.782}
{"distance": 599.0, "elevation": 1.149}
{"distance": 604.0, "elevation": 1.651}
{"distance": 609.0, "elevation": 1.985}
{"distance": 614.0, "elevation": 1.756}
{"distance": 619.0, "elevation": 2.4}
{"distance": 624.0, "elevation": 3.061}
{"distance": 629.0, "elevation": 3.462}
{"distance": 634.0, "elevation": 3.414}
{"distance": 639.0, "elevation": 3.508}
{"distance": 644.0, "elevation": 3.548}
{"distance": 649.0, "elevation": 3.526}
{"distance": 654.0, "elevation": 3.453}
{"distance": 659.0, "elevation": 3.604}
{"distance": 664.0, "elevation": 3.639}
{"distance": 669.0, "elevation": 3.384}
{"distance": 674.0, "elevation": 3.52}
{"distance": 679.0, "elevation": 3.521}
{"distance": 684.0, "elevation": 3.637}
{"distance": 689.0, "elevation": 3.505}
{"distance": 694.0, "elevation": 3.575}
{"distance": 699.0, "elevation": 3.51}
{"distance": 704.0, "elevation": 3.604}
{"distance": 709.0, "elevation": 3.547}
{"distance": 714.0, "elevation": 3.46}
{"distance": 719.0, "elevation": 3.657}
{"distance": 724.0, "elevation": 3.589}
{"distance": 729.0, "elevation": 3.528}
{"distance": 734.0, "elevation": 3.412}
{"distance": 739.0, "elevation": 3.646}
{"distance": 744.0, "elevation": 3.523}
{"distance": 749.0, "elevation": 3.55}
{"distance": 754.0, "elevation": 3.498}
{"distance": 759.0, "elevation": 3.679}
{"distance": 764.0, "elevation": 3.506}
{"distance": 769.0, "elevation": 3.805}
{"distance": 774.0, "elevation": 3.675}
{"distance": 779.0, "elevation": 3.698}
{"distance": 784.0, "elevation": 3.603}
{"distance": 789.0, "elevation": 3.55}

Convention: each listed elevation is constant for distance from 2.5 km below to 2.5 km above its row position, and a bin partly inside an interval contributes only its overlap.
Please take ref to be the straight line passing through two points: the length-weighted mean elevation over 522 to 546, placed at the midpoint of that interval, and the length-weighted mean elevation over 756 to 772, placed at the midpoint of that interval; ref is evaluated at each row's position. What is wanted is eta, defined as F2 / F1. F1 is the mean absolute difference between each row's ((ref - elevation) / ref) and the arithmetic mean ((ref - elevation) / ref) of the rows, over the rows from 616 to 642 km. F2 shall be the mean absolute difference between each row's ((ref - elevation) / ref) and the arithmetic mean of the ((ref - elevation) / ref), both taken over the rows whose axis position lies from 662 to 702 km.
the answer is 0.2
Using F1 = 0.10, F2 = 0.017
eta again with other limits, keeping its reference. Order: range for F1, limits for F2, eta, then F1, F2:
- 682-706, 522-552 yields 1.5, 0.01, 0.019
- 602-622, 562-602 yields 3.2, 0.07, 0.214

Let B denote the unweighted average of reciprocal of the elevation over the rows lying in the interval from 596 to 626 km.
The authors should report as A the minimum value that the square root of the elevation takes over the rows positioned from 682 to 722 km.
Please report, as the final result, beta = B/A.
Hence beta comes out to 0.295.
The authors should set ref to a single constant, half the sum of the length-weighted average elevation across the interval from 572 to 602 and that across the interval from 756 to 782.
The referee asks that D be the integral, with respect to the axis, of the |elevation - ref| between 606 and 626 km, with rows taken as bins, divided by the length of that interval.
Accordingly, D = 0.84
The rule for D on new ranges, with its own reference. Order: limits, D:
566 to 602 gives 0.73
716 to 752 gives 0.45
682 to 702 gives 0.45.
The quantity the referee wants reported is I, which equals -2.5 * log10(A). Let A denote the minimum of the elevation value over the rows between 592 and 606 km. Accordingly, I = -0.15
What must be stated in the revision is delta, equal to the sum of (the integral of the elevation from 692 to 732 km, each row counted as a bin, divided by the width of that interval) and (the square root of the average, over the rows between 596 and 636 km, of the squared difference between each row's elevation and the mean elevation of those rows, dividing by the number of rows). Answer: 4.37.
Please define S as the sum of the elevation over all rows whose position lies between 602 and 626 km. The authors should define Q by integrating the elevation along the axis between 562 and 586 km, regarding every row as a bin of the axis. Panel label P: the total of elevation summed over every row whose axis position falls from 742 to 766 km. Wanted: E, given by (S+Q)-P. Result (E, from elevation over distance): 76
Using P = 17.8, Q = 82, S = 10.9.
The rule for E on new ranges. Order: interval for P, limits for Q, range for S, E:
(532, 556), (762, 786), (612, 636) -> 84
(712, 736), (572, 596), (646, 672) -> 69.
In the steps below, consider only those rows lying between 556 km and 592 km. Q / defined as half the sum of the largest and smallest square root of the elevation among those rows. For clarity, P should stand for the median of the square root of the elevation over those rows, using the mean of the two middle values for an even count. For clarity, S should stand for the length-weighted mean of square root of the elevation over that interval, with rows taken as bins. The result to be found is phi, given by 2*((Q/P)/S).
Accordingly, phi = 1.014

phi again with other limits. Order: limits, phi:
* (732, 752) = 1.063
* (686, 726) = 1.060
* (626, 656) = 1.072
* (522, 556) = 1.063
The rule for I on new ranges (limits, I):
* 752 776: -1.36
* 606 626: -0.61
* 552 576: -1.37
